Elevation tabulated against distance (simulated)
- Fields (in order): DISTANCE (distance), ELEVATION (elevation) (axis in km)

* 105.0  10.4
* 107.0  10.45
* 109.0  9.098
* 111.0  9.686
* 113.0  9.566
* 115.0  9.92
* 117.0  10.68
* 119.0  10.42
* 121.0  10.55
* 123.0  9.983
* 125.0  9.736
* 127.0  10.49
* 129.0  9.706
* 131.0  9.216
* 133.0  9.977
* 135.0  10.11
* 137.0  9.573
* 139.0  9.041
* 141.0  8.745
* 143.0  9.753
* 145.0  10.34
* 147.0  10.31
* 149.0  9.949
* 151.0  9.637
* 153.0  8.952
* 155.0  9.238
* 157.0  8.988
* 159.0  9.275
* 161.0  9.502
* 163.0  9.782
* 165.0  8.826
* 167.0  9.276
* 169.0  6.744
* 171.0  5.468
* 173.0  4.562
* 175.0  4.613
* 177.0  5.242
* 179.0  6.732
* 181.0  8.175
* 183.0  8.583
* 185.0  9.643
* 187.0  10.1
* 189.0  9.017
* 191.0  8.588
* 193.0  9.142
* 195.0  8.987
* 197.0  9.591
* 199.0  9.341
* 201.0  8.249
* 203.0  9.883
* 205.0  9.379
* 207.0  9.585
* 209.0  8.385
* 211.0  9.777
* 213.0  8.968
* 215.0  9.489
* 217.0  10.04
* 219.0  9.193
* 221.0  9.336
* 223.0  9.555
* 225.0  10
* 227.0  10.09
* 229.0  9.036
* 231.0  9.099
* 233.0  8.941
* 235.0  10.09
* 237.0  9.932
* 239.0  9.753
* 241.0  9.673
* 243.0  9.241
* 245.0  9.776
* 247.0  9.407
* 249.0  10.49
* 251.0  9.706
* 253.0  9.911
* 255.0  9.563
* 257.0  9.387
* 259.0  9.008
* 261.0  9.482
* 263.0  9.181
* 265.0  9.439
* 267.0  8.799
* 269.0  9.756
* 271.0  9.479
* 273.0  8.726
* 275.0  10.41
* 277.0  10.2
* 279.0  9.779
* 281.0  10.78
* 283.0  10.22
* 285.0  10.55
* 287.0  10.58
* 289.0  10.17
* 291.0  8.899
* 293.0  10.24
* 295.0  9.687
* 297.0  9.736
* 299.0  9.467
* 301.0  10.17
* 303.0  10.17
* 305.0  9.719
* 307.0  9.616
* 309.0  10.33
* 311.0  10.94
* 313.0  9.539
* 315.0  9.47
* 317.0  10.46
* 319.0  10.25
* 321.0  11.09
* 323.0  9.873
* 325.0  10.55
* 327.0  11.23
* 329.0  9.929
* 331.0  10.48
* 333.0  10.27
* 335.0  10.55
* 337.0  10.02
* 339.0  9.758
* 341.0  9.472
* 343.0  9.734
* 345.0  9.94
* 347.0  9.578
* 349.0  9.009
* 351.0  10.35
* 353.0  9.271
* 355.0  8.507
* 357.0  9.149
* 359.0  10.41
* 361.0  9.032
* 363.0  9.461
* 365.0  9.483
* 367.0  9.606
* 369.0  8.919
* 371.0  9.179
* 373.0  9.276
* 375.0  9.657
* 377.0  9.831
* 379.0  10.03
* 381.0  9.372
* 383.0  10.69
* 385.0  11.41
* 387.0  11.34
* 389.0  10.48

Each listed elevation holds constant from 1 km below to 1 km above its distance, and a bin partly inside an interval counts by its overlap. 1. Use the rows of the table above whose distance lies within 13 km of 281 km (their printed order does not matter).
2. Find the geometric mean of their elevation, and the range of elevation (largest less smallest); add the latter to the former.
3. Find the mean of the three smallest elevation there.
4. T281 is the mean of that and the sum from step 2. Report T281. 10.5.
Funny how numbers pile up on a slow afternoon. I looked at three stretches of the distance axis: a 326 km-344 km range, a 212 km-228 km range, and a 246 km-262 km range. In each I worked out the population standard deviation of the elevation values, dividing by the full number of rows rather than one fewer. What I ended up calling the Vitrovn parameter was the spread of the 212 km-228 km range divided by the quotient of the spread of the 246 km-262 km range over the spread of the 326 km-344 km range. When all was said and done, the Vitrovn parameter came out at 0.49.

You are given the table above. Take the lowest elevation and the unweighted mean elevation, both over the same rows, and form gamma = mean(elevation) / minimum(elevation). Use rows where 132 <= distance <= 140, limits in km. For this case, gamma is 1.07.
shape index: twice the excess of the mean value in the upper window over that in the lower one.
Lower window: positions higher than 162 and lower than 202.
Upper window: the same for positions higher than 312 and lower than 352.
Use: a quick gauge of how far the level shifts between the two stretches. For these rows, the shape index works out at 4.1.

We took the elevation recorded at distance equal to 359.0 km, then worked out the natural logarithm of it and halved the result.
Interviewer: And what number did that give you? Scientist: 1.17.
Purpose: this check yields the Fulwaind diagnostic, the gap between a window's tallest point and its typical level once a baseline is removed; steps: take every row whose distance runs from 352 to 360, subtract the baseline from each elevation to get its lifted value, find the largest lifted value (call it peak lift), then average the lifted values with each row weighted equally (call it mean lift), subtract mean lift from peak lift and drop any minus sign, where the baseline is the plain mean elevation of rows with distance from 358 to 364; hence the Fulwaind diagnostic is 1.08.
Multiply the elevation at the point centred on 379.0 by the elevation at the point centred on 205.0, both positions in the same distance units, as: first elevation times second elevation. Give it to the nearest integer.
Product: 94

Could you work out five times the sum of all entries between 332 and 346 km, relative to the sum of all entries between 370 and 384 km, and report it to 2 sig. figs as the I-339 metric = 5.1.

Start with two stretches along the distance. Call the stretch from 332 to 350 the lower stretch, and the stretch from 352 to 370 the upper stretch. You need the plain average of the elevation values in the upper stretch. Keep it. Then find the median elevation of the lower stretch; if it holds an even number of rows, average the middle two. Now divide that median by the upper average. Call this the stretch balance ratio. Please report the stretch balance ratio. 1.05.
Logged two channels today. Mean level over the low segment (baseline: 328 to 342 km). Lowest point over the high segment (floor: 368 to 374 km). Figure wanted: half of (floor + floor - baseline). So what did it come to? 3.9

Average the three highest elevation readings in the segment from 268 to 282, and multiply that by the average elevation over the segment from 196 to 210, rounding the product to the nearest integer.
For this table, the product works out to 96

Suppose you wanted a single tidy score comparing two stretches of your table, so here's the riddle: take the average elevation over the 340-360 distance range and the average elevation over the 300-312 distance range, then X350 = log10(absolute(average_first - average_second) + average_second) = 1.03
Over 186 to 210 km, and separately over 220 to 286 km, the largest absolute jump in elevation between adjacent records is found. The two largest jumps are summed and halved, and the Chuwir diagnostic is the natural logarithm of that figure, 0.51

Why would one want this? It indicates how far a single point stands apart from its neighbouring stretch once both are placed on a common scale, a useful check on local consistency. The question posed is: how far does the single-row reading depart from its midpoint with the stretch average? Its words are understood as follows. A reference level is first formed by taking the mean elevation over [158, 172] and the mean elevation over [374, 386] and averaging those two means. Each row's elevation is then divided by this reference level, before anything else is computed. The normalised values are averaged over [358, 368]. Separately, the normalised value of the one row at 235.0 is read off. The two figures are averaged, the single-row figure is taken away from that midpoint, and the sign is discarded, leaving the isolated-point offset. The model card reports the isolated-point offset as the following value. 0.026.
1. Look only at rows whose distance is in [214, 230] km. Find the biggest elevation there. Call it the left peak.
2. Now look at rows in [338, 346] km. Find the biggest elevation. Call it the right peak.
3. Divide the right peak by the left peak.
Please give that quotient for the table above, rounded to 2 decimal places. 0.99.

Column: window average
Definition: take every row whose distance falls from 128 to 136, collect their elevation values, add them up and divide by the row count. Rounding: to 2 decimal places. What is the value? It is 9.75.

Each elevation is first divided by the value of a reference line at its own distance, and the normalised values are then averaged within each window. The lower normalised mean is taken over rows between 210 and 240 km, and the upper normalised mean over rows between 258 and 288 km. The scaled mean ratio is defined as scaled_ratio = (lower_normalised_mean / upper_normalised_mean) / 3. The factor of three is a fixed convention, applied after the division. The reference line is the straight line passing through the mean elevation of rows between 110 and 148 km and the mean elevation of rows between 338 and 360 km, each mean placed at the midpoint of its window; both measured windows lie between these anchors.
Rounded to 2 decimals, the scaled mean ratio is 0.32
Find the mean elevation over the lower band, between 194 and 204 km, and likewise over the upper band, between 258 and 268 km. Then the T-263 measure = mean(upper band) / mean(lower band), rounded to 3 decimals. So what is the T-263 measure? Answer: 0.997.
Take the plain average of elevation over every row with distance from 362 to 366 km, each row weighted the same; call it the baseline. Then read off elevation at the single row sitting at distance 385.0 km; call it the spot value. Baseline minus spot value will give -1.9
